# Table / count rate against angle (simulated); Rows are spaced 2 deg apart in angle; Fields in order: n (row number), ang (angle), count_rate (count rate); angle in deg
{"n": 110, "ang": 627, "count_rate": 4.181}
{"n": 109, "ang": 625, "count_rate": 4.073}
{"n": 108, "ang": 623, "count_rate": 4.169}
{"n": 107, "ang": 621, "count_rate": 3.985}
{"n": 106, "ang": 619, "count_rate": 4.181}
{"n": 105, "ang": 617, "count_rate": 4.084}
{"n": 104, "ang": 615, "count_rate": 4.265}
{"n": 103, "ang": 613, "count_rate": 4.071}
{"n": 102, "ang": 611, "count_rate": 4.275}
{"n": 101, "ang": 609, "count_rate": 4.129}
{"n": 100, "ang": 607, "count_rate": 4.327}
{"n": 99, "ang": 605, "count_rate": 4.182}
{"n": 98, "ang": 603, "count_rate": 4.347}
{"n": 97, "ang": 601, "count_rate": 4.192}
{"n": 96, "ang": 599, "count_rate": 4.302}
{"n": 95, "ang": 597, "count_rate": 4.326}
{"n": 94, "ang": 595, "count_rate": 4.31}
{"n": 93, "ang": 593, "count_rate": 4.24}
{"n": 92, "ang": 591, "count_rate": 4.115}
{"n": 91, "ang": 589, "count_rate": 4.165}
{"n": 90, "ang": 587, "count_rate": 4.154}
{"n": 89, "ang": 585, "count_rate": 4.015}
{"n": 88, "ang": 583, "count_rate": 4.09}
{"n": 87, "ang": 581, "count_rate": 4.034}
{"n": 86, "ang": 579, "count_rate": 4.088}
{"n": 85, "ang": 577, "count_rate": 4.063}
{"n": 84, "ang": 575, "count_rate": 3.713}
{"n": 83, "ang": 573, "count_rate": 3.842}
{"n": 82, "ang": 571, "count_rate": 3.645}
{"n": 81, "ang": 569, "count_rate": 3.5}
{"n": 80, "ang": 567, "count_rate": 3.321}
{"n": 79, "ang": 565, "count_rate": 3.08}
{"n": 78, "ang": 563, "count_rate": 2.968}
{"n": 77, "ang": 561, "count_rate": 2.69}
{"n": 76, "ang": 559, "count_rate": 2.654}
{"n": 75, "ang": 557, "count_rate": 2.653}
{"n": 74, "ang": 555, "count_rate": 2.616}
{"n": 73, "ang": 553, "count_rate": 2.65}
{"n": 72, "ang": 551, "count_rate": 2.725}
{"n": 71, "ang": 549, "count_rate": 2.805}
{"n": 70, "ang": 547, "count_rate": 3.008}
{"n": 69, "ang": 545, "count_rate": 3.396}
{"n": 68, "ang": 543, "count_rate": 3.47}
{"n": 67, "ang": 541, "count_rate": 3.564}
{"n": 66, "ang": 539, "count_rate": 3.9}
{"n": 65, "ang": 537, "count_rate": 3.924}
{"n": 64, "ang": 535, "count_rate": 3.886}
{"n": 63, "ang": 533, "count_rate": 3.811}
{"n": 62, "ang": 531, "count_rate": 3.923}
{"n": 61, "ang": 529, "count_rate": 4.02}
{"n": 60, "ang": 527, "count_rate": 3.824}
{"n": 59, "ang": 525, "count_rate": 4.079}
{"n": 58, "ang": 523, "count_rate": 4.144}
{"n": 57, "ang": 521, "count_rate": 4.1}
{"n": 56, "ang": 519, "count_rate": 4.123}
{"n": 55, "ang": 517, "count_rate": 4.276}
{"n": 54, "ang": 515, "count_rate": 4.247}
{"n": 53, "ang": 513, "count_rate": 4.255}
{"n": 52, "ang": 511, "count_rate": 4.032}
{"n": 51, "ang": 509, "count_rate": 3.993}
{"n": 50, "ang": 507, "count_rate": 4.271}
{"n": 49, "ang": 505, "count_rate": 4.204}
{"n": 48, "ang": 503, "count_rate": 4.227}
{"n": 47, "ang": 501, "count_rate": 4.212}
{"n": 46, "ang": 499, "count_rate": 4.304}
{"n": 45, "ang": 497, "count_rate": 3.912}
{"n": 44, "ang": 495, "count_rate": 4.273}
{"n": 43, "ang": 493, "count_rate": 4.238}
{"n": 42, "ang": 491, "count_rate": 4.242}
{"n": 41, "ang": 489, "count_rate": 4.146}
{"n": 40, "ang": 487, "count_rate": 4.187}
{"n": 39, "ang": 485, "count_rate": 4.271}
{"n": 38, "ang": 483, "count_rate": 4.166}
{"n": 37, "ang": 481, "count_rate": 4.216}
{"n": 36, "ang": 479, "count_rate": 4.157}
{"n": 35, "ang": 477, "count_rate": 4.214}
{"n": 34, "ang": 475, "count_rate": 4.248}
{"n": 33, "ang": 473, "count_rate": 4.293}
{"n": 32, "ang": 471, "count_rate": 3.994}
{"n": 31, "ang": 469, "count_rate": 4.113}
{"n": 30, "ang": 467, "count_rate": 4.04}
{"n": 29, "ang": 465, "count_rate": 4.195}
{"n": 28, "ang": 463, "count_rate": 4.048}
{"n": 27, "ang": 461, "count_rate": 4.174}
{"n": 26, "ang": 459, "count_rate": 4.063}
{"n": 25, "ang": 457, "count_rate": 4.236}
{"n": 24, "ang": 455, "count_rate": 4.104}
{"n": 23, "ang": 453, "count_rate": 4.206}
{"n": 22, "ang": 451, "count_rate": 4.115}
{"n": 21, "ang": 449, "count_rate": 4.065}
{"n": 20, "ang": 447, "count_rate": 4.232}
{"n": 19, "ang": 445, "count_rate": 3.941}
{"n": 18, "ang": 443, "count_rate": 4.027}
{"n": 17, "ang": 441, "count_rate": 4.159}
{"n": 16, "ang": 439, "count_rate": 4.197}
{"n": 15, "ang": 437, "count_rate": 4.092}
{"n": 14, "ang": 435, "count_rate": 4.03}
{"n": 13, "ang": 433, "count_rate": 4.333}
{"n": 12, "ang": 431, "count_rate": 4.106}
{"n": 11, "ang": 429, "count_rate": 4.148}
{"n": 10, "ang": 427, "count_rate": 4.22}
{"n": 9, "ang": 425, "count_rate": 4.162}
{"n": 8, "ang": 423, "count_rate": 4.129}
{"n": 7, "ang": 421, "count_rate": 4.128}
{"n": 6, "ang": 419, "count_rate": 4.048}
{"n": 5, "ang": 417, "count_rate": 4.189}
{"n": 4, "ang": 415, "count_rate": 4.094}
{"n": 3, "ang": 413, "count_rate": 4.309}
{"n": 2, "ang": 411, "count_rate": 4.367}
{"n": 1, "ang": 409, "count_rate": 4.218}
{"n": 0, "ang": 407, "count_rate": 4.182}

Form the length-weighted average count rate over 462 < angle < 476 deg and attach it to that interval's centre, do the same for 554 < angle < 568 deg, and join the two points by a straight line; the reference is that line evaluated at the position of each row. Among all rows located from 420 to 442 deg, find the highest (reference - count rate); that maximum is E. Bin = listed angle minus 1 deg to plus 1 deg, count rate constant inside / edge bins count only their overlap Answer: 0.7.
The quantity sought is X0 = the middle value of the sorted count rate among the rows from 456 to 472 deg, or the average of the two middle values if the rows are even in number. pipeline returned 4.09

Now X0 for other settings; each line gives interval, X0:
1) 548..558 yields 2.65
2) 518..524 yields 4.12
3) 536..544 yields 3.73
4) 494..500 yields 4.27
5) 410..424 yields 4.13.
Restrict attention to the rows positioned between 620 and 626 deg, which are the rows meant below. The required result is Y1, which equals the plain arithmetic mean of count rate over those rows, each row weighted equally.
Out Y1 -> 4.08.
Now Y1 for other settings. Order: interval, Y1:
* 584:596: 4.17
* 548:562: 2.68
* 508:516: 4.13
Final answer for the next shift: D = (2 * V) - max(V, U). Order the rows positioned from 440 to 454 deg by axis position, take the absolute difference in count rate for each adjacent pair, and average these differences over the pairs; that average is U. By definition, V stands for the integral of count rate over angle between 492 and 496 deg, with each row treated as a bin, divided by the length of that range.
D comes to 4.26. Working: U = 0.14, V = 4.26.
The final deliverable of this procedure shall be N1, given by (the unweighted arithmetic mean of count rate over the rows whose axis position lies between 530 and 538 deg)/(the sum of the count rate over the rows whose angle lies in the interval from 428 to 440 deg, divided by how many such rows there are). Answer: 0.94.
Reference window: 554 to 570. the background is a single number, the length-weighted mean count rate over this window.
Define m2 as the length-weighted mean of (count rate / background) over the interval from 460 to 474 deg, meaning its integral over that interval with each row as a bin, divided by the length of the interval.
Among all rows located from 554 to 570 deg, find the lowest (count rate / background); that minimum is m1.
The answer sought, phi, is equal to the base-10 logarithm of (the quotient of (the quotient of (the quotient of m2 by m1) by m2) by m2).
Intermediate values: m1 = 0.89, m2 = 1.40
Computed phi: -0.10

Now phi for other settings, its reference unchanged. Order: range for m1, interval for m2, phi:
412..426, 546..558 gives -0.11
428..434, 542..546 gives -0.21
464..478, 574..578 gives -0.26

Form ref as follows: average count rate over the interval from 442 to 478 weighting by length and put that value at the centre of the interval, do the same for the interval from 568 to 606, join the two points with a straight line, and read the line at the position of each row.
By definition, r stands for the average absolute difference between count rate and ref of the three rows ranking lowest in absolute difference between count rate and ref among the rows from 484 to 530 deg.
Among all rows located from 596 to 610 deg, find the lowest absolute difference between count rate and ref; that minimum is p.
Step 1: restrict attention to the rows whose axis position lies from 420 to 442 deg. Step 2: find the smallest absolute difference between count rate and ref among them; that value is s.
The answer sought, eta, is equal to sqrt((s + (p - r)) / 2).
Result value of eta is 0.17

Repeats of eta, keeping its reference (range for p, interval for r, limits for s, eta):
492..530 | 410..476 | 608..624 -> 0.04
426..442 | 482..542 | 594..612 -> 0.17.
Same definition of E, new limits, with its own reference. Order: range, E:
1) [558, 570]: 0.2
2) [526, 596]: 0.3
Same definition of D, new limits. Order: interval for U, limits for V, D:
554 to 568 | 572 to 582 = 3.95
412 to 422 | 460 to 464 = 4.11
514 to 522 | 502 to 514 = 4.16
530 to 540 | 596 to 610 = 4.26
